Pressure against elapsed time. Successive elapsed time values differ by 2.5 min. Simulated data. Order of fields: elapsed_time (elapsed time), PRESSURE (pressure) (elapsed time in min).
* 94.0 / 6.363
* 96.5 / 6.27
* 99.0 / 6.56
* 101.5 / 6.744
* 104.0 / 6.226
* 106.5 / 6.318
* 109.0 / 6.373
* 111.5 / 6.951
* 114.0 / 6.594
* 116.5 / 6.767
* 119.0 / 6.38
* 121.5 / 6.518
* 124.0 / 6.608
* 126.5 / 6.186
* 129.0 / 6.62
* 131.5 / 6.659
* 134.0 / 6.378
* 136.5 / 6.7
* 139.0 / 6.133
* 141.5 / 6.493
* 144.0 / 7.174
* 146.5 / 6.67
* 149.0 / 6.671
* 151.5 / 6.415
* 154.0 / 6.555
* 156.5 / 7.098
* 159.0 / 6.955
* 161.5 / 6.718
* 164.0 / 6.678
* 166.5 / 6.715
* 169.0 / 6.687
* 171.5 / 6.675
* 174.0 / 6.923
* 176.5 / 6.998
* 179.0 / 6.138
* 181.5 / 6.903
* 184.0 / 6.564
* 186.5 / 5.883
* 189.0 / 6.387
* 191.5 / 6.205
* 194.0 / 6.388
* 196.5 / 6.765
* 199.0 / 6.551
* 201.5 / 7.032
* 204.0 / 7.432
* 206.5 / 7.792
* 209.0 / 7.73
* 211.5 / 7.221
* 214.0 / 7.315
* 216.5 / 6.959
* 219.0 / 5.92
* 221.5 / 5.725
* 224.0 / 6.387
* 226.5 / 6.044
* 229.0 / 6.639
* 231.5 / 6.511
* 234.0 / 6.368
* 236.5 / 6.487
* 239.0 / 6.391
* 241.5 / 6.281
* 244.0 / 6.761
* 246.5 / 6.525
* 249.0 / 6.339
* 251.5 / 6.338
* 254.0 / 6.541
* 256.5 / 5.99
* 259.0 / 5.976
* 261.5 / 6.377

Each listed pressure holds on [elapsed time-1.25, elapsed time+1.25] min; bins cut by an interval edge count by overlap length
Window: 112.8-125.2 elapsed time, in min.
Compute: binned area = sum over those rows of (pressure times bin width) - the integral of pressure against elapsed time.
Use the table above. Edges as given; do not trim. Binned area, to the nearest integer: 82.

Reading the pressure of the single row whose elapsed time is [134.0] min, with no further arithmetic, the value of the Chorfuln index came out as 6.378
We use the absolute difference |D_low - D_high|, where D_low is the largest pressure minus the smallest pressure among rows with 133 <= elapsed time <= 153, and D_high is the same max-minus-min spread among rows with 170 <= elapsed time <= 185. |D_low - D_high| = 0.2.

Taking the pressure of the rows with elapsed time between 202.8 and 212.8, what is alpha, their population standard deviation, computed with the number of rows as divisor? 0.23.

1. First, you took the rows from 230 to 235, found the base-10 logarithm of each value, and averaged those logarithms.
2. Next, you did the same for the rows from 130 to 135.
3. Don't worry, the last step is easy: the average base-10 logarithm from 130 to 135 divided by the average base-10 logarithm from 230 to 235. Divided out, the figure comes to 1.006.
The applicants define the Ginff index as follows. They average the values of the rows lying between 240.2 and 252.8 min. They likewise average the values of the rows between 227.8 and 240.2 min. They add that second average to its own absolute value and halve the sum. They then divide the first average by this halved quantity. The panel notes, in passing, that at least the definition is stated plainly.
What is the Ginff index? 1.00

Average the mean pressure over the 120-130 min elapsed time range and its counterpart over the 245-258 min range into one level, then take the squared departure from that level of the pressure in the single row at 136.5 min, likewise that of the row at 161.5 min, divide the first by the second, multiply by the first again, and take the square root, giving 0.27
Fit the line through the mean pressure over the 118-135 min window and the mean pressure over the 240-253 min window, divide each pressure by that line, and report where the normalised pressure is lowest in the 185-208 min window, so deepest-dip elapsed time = 186.5 min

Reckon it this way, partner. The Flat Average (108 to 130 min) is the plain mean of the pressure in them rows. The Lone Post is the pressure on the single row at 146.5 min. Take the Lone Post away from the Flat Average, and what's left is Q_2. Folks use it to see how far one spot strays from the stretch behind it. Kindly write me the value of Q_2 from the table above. -0.11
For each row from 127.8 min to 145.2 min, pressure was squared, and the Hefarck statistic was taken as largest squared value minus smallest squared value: 14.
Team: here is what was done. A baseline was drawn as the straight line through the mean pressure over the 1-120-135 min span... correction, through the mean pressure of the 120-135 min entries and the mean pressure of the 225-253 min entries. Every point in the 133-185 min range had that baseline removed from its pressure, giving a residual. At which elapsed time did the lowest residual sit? 139.0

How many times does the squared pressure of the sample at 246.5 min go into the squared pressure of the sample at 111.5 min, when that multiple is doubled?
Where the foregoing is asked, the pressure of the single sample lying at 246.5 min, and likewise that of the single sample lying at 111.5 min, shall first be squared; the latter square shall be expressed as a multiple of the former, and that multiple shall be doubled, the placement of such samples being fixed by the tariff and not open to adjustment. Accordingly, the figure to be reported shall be 2.27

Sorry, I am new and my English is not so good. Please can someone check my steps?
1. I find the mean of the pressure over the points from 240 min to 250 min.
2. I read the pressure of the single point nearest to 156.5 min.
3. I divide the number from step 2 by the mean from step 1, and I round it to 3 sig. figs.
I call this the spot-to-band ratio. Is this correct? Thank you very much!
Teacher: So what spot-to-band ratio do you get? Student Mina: 1.10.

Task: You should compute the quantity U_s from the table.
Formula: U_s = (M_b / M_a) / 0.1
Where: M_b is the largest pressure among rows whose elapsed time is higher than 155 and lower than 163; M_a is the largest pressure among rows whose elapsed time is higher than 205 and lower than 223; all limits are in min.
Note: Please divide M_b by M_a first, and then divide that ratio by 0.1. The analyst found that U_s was 9.1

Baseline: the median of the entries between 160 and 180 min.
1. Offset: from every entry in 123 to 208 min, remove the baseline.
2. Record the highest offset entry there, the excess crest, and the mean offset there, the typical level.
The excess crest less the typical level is 1.12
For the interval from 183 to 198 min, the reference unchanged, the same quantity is 0.40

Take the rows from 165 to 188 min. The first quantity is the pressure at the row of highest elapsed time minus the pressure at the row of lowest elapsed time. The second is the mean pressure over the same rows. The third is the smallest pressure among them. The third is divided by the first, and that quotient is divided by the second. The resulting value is -1.1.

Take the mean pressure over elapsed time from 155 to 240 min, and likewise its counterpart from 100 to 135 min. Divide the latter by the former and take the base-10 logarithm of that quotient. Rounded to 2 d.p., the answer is -0.01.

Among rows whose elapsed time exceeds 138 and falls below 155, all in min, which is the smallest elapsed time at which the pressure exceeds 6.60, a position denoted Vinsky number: 144.0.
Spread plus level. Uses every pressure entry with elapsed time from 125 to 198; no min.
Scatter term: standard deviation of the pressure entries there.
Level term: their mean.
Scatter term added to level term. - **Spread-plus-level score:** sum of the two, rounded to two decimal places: 6.90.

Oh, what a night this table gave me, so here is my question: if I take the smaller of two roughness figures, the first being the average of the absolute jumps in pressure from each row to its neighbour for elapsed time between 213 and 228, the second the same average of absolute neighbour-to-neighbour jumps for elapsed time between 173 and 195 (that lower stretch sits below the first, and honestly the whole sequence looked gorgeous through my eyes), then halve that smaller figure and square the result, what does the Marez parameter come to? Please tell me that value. 0.050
